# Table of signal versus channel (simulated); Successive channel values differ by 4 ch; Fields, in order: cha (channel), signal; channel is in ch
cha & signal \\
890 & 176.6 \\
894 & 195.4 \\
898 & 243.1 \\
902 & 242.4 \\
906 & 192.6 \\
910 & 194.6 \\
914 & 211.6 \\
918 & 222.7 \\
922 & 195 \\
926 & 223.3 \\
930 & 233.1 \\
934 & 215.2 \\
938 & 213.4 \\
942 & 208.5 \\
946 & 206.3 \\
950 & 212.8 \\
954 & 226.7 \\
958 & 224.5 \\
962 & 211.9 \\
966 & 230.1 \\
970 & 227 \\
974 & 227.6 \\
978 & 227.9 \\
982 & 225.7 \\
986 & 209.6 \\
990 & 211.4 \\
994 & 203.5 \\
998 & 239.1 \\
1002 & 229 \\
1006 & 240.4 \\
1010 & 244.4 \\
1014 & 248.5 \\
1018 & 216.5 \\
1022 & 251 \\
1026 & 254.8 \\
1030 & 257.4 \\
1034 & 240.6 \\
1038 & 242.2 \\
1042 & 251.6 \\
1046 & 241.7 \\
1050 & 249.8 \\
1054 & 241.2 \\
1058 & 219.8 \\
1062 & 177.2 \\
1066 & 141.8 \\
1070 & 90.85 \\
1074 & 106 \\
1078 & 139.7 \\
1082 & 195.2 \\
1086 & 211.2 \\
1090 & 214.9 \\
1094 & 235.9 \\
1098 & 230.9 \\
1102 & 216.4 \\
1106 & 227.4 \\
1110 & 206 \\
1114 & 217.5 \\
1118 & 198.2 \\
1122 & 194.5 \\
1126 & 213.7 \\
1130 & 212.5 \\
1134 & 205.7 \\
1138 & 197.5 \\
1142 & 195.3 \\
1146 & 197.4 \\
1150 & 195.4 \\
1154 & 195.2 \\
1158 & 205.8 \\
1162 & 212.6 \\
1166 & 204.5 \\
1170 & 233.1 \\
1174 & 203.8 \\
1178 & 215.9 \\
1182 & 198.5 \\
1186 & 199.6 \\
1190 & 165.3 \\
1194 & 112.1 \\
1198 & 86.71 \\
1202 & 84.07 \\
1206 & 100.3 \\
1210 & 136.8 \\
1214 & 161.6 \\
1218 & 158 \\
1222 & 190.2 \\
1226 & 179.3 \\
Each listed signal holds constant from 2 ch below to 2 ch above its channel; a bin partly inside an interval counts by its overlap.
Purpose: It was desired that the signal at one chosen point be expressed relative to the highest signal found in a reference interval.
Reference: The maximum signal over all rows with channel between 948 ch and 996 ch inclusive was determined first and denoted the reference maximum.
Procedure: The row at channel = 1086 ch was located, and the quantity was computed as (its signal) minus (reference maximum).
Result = -19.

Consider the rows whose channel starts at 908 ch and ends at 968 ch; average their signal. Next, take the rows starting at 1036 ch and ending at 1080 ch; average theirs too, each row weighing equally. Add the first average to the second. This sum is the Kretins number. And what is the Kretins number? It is 406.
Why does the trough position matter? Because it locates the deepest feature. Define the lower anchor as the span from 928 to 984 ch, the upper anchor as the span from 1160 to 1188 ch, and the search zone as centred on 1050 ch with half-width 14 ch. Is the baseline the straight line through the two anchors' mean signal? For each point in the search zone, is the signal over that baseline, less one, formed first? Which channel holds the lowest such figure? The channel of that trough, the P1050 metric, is 1062 ch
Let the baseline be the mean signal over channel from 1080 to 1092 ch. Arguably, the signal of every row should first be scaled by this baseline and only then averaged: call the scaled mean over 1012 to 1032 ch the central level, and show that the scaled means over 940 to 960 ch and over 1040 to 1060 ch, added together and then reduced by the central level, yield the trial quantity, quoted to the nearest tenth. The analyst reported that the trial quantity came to 1.0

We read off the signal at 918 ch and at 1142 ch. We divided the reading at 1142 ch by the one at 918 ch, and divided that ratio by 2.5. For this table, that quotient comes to 0.35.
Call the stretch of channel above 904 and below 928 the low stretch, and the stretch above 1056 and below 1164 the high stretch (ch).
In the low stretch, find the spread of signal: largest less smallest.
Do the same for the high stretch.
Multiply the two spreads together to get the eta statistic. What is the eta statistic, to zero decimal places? 4453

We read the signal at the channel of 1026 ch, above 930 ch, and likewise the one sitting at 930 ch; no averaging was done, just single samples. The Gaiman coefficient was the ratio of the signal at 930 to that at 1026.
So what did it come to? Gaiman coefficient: 0.91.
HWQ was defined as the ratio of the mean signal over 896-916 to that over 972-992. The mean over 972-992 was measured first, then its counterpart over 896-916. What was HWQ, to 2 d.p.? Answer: 0.98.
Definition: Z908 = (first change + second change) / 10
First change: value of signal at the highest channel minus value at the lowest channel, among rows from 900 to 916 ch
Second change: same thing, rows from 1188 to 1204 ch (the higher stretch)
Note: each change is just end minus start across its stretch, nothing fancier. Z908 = -11.2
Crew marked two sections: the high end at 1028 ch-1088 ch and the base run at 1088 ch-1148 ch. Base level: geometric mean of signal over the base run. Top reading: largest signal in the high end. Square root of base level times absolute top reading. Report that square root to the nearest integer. 233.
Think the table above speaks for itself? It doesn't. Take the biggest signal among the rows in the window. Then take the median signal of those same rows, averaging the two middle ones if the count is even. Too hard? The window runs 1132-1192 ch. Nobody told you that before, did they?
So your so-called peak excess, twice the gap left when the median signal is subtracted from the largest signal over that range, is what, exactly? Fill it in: 67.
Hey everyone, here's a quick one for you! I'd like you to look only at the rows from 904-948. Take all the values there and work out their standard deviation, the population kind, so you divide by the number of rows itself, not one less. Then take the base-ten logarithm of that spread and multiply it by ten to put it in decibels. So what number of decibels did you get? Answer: 11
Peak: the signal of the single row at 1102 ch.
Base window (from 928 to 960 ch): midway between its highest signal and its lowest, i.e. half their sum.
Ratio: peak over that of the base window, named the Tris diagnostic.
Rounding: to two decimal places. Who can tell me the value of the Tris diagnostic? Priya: 0.98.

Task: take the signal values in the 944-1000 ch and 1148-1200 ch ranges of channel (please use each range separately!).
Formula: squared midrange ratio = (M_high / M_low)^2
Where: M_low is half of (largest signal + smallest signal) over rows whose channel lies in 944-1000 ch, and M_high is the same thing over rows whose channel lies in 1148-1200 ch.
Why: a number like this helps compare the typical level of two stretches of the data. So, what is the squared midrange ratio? 0.52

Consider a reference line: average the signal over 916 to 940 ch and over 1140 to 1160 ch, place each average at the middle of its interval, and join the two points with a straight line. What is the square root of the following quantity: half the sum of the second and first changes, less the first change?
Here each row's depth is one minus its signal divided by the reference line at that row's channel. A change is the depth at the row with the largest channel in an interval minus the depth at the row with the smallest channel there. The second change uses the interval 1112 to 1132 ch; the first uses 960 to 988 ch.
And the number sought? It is 0.09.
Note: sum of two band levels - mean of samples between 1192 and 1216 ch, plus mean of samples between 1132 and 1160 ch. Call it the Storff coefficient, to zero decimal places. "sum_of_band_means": 312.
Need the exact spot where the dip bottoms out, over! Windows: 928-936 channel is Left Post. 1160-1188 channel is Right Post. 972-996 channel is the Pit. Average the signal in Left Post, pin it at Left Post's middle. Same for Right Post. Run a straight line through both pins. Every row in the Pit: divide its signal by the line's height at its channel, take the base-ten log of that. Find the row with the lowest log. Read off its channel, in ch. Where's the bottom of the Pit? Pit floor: 994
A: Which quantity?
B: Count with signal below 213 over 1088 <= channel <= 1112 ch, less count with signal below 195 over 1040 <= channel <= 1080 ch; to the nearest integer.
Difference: -4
